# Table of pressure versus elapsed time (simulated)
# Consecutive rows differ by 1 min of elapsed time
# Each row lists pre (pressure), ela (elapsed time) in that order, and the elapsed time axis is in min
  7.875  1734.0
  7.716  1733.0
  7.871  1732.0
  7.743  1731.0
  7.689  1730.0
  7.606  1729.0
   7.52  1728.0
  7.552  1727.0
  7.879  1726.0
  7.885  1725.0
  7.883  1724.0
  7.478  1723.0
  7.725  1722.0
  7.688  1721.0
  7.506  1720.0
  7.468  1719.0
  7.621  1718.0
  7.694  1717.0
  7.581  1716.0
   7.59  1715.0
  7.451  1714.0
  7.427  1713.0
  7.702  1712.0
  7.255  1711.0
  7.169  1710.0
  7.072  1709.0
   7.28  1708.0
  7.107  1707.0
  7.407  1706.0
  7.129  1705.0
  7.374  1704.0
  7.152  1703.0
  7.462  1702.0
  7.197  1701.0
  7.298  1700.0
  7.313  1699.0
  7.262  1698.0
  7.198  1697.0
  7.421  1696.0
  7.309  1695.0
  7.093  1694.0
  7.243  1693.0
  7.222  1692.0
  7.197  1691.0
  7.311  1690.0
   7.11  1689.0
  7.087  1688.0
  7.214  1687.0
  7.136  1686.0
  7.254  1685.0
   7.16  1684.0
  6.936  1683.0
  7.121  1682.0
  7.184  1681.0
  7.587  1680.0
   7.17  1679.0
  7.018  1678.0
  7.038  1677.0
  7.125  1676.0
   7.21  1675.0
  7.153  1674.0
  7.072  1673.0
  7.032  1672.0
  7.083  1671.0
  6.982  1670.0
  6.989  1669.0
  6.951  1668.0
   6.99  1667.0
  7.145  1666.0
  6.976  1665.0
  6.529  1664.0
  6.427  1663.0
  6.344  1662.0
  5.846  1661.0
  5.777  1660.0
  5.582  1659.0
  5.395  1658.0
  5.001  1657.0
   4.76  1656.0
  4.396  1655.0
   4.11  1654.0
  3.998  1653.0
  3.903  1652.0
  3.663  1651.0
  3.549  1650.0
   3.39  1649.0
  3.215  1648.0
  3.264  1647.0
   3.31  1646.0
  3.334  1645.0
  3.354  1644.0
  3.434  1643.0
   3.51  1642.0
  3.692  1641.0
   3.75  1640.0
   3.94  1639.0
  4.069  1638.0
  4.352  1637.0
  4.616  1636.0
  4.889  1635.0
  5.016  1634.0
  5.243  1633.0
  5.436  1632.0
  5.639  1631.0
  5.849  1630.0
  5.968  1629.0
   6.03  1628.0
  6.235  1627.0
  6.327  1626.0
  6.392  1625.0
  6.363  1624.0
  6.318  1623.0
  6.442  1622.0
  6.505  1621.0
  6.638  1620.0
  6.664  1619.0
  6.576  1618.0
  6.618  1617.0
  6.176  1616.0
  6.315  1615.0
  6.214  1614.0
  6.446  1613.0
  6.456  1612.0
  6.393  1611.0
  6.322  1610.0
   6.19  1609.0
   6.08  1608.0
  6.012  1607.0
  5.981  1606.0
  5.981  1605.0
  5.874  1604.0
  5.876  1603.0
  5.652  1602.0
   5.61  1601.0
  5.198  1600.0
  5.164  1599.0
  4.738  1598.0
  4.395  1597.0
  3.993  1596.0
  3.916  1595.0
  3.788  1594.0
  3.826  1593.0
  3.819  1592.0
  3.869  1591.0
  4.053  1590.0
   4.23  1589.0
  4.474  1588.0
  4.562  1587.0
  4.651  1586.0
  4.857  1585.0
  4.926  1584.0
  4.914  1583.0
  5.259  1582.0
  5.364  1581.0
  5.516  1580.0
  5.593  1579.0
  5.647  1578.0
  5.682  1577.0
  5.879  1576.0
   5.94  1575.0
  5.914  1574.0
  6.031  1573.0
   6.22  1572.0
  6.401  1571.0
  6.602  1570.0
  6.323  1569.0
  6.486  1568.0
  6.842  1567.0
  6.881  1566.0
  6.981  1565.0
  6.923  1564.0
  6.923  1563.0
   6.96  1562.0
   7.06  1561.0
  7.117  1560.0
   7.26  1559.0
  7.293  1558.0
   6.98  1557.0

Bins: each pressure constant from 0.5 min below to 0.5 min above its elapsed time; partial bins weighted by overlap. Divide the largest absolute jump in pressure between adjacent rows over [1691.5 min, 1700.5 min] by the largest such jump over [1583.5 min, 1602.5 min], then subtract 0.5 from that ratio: 0.0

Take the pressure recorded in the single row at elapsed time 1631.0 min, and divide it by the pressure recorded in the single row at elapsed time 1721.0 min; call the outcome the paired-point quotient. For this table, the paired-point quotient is 0.73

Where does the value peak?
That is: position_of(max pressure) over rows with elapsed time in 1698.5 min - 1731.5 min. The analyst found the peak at 1725.0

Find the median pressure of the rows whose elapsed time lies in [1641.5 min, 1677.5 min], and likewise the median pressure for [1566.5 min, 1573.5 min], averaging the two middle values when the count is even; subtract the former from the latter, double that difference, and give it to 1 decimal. 1.4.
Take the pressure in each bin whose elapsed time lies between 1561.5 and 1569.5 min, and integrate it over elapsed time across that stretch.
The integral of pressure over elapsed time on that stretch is 54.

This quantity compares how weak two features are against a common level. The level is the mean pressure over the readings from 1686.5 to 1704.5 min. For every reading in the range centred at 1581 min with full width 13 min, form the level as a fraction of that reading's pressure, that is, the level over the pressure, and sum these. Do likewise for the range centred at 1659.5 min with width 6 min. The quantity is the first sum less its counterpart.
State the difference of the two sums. 10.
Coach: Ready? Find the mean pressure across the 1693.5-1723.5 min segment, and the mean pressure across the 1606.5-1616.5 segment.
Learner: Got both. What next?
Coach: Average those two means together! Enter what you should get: 6.8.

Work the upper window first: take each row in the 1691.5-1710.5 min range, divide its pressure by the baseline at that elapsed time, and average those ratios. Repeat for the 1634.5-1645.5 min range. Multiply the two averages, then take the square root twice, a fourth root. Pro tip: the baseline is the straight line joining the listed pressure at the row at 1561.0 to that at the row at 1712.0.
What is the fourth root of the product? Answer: 0.84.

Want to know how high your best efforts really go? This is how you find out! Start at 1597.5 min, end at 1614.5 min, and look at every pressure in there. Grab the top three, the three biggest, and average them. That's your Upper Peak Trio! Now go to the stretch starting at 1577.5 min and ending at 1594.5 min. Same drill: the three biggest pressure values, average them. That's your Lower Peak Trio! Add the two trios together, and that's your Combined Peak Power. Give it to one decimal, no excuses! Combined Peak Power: 12.0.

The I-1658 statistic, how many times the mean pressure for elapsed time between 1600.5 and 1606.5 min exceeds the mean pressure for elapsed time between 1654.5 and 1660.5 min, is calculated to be 1.13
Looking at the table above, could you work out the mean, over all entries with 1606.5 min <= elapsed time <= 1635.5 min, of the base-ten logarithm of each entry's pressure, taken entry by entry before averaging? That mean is 0.79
